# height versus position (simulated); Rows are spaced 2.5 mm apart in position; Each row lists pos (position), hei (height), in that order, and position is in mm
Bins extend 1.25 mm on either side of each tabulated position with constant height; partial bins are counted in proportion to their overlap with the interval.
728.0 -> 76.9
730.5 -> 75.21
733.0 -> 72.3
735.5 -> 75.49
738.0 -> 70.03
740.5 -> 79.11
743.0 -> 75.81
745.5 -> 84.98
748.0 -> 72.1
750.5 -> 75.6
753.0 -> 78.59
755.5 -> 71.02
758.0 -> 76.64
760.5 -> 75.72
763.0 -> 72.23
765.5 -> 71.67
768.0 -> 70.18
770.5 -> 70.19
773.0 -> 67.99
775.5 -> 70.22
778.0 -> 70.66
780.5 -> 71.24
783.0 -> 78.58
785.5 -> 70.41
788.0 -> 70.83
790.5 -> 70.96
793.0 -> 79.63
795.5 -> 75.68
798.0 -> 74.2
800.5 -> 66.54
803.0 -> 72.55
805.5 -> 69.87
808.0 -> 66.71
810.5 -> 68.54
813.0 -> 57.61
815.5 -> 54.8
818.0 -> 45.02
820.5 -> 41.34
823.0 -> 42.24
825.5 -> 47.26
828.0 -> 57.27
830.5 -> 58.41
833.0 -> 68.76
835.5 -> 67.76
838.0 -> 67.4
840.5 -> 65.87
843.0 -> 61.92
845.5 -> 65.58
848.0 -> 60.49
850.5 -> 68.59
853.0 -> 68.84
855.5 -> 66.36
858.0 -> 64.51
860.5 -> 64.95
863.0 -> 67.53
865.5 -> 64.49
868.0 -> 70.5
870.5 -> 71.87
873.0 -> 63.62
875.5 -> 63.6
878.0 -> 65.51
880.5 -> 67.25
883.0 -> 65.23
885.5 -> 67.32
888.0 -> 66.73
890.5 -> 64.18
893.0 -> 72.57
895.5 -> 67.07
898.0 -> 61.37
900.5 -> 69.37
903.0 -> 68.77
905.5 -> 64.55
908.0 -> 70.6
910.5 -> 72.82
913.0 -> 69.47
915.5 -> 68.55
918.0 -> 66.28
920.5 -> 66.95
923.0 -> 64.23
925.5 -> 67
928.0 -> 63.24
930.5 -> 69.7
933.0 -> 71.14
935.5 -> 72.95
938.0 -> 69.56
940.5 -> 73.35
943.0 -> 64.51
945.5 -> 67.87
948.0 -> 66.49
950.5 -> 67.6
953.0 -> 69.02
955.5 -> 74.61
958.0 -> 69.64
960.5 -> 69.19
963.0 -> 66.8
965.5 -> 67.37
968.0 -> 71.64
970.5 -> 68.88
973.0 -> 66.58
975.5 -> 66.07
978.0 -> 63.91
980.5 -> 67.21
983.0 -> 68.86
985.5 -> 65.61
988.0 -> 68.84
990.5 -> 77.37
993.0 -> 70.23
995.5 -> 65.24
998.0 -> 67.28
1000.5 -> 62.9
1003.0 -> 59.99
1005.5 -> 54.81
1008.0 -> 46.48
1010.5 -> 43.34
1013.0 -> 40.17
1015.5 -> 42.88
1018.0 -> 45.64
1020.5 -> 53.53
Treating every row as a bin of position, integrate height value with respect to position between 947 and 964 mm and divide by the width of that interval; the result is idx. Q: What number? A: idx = 69.1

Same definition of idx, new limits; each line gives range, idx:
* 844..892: 66.2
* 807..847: 58.5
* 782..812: 71.9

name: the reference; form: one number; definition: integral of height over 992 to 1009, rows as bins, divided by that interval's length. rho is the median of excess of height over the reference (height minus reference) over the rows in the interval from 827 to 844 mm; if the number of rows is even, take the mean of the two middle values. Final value 4.8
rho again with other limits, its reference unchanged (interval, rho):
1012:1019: -18.2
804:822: -3.5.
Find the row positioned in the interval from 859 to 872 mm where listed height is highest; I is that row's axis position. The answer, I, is 870.5 mm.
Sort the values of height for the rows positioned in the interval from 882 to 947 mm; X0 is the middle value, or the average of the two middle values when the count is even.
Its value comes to 68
